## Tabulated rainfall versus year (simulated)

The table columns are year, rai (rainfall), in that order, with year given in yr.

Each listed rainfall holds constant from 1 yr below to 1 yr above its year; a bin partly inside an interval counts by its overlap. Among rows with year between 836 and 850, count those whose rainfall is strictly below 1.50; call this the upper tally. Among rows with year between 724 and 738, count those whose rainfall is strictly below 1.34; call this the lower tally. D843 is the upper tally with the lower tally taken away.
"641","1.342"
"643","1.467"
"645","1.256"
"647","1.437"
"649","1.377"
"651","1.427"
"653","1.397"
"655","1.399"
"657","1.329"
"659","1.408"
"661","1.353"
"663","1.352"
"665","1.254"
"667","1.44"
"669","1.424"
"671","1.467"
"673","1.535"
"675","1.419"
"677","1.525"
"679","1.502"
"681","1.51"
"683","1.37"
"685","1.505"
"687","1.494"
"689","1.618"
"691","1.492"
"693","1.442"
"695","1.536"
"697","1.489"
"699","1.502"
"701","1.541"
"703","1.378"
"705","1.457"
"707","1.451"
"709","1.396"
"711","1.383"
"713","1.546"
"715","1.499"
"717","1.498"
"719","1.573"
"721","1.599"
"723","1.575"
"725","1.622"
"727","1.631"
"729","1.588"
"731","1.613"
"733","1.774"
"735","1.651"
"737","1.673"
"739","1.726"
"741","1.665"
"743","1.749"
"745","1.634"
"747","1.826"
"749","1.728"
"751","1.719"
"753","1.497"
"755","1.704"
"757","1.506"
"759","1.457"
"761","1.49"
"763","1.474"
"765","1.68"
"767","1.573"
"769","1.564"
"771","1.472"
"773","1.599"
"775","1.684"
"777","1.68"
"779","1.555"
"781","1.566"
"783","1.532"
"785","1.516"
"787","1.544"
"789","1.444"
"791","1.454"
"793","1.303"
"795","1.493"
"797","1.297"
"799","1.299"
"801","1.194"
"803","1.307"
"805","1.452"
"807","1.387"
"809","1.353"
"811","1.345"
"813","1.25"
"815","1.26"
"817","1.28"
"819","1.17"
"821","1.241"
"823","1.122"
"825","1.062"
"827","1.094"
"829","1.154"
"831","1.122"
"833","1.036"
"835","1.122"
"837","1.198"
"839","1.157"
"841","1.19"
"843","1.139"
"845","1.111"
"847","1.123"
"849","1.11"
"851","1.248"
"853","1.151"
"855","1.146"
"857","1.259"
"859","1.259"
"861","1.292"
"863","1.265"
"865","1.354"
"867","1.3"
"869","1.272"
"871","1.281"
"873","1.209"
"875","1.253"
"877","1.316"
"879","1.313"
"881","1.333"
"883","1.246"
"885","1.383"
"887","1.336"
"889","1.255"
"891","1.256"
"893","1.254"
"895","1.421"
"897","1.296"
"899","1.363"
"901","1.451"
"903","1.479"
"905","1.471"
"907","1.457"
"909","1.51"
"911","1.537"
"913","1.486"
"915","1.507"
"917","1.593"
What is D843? 7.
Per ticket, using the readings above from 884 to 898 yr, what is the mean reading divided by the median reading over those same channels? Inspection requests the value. 1.01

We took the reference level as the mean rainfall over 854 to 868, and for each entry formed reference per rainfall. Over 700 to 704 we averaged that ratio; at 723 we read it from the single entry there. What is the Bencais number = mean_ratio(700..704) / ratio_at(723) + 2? 3.08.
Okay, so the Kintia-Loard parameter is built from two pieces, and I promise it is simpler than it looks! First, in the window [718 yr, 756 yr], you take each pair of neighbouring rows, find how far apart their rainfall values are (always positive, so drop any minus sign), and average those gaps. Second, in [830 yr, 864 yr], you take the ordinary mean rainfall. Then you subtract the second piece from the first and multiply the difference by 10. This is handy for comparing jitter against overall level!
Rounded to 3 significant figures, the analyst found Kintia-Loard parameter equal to -10.9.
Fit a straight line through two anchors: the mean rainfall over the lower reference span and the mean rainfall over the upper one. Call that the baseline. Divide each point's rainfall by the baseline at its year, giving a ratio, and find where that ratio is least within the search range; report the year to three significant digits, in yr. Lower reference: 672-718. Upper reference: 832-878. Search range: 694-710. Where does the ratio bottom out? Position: 703 yr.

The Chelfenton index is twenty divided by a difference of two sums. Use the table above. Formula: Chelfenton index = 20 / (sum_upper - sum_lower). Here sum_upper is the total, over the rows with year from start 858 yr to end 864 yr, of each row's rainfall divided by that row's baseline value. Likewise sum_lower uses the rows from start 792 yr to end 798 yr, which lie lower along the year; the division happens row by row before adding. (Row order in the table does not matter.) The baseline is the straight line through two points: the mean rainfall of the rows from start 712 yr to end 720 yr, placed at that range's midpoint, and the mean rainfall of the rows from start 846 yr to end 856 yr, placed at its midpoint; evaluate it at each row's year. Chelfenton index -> 77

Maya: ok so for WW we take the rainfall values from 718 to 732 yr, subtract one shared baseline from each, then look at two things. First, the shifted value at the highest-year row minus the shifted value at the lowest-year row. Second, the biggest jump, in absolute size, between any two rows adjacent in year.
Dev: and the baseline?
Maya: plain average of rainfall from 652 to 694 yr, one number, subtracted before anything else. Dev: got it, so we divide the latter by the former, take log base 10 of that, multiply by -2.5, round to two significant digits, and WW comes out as -0.18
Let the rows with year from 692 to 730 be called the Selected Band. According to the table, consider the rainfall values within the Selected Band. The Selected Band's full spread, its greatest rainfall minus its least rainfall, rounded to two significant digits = 0.25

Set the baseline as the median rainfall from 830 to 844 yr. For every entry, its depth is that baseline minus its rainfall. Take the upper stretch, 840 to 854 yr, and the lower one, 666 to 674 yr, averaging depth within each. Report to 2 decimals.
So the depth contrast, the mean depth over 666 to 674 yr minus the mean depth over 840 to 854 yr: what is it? -0.31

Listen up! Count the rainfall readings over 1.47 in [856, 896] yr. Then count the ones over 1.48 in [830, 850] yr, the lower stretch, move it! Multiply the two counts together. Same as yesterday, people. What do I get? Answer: 0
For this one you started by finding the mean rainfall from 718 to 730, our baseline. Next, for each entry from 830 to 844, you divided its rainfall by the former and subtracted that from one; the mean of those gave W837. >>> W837 0.29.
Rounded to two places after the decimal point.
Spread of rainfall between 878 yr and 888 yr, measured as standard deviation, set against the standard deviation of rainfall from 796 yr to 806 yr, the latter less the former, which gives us 0.04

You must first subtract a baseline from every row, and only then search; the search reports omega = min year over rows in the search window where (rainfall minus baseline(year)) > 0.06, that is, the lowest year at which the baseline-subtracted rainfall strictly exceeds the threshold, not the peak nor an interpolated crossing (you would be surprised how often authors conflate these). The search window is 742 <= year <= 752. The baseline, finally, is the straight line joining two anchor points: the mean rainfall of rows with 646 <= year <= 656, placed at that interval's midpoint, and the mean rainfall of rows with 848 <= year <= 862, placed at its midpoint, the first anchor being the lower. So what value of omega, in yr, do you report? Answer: 743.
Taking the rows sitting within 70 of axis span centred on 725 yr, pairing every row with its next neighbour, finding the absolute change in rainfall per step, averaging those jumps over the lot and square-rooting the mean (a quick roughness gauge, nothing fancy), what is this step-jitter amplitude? 0.28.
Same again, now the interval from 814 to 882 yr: 0.23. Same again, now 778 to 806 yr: 0.29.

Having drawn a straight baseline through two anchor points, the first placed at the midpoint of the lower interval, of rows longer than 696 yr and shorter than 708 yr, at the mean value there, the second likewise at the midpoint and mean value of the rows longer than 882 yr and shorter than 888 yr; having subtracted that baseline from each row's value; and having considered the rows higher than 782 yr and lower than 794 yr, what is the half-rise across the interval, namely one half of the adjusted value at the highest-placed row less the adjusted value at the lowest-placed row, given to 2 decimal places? -0.11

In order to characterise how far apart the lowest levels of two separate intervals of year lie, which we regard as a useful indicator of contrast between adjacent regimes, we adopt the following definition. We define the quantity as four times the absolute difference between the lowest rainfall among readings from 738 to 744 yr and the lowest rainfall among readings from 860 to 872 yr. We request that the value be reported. 1.6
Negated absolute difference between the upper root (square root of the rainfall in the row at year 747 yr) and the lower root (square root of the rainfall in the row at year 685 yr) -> -0.12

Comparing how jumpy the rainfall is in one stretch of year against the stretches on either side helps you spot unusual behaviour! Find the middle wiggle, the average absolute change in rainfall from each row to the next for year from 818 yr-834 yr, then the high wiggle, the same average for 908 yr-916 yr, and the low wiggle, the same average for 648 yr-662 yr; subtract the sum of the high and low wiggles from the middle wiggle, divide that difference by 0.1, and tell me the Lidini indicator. -0.1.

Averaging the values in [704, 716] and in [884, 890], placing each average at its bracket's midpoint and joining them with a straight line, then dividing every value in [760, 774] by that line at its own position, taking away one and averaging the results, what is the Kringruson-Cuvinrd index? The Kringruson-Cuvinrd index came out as 0.10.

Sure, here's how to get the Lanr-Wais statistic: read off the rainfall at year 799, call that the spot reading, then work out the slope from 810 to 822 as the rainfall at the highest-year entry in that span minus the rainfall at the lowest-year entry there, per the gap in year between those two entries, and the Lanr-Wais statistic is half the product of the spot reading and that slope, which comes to -0.007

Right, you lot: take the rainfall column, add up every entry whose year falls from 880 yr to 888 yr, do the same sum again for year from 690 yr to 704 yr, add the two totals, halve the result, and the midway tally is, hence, 8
